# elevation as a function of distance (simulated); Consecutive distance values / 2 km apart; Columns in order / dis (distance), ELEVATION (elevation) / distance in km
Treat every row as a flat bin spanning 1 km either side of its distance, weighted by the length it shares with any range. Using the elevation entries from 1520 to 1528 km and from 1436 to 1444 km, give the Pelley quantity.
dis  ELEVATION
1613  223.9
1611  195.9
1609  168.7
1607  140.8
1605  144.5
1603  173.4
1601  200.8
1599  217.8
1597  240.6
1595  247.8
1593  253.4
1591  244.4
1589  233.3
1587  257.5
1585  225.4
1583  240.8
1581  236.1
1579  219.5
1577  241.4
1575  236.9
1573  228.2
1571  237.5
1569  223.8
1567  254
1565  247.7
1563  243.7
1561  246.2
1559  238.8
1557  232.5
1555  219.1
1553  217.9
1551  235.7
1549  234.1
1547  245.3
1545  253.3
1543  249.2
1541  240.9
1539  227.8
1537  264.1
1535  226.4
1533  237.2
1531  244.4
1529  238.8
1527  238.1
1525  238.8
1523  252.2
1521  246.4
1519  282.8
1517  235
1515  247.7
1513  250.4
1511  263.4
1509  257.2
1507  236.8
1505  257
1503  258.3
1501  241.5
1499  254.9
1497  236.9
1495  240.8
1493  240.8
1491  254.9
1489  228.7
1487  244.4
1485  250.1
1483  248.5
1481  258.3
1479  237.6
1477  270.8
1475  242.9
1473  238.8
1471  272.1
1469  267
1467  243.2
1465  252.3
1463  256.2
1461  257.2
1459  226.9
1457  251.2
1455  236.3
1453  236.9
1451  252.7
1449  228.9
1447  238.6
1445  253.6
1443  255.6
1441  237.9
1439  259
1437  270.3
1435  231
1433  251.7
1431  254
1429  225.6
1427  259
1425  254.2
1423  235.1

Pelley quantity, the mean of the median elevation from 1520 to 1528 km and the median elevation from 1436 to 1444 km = 250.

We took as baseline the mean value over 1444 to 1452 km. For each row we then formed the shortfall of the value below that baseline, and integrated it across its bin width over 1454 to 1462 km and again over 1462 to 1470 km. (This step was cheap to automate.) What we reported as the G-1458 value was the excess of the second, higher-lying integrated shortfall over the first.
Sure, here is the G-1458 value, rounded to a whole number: -94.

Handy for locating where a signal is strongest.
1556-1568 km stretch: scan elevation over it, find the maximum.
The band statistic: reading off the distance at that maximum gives 1567 km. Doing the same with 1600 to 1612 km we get 1601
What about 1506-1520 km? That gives 1519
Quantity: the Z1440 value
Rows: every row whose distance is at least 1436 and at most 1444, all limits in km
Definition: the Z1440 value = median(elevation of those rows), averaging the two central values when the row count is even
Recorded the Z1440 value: 257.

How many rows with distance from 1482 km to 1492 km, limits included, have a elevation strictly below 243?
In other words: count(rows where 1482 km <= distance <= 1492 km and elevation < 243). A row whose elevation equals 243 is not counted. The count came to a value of 1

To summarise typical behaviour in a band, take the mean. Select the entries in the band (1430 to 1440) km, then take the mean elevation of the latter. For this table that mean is 253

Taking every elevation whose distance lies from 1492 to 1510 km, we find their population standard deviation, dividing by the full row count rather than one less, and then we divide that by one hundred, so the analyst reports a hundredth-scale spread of 0.089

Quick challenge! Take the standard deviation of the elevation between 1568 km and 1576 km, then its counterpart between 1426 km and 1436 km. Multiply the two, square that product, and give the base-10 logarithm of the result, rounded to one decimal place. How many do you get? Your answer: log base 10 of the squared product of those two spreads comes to 3.8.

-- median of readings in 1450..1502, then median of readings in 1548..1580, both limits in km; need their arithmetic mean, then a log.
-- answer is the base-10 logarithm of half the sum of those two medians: 2.38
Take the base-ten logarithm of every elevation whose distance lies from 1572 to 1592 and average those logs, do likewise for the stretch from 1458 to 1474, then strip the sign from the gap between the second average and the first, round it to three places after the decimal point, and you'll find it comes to 0.027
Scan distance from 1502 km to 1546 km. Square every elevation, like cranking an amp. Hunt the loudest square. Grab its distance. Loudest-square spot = 1519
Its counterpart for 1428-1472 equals 1471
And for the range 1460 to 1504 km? 1471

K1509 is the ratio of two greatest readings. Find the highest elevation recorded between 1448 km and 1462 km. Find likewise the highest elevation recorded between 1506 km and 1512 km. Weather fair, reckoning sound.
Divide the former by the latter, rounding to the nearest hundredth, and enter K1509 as 0.98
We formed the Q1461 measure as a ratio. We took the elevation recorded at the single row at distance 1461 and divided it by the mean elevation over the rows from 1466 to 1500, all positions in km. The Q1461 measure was 1.03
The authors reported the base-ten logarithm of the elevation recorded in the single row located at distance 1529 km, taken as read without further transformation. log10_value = 2.38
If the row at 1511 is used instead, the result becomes 2.42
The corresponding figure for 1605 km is 2.16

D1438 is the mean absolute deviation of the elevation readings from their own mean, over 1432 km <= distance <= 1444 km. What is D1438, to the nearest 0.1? 11.0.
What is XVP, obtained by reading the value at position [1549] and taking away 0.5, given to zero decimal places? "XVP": 234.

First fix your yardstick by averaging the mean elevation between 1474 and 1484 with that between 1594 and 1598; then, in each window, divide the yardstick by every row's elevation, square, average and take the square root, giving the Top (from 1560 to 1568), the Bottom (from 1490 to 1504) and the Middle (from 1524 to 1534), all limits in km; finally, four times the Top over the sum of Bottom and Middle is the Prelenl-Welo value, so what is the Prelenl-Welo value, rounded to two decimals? 1.96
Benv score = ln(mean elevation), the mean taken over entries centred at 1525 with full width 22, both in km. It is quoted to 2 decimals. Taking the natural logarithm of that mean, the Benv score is 5.50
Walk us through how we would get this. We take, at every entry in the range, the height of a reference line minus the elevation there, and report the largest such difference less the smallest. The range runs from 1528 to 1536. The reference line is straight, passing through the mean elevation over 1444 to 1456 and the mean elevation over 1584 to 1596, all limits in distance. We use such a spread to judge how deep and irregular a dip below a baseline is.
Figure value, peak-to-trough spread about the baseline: 18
